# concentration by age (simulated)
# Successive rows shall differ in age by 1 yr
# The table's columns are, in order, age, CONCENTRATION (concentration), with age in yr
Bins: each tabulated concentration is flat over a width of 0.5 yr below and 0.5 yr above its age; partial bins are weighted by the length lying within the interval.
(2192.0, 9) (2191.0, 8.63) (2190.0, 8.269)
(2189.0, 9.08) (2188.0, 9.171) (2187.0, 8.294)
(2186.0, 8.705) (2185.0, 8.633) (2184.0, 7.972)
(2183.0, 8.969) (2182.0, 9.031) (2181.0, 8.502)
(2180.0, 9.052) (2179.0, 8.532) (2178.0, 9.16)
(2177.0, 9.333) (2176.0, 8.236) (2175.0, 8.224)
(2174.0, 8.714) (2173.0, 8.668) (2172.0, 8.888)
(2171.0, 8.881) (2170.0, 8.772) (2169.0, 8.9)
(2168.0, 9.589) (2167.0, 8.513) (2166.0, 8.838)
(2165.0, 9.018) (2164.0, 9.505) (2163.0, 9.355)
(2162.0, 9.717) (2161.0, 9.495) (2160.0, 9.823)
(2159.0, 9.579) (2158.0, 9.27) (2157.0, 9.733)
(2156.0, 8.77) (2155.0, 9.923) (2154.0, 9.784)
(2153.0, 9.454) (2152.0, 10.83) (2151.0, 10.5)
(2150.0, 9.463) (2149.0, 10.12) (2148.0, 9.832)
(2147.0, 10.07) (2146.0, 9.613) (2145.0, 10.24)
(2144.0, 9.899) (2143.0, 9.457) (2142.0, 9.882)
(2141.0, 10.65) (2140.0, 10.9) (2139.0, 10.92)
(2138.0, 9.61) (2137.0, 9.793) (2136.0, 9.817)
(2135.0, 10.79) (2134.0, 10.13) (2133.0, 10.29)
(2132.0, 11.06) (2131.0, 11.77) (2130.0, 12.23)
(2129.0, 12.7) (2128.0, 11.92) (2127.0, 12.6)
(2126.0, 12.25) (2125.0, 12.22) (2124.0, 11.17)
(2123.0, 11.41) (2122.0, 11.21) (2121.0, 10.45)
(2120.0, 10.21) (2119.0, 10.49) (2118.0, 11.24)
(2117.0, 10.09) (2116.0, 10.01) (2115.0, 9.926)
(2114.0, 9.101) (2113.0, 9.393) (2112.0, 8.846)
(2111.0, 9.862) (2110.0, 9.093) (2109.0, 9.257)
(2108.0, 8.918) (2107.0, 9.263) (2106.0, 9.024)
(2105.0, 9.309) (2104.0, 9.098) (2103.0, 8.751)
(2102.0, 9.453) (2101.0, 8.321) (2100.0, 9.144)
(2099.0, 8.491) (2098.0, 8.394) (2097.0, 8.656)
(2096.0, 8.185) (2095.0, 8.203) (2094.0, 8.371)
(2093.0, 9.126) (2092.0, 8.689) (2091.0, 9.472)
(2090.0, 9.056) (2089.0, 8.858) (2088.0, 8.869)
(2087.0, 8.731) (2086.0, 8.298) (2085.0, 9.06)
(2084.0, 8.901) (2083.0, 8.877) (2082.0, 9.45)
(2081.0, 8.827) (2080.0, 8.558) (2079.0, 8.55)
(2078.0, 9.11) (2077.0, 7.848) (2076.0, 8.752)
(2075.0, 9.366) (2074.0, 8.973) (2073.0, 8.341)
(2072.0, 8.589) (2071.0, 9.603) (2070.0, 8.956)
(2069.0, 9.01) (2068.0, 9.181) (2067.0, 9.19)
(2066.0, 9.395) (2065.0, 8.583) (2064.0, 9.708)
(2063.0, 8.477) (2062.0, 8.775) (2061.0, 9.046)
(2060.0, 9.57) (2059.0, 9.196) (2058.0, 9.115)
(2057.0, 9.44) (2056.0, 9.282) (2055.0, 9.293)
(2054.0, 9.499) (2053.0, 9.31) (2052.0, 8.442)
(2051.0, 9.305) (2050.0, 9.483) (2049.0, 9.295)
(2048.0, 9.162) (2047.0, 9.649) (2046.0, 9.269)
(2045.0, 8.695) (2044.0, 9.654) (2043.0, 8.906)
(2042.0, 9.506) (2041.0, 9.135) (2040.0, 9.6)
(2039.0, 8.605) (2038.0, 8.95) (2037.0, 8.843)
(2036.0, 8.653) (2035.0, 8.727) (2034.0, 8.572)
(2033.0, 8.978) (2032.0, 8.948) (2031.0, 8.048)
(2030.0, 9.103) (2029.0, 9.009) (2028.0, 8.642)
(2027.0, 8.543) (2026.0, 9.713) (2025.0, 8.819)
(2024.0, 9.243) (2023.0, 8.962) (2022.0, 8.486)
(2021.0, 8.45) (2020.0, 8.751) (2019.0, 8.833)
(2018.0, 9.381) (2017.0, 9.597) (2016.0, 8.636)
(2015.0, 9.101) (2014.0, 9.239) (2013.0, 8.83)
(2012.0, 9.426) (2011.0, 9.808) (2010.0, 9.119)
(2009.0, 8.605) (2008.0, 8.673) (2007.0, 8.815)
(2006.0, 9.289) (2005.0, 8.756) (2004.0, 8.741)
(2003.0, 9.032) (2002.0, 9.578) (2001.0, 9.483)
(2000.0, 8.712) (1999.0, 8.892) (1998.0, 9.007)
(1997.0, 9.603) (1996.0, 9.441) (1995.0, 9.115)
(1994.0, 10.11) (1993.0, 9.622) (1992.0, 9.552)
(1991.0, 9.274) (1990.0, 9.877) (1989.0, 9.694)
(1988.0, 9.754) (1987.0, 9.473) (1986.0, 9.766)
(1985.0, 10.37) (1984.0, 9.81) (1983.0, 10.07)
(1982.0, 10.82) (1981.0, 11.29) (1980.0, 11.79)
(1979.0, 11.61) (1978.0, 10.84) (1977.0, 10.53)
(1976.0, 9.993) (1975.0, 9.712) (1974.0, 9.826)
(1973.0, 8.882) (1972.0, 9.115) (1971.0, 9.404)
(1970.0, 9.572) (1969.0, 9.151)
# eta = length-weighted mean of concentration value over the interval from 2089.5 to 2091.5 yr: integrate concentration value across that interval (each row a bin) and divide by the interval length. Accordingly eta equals 9.26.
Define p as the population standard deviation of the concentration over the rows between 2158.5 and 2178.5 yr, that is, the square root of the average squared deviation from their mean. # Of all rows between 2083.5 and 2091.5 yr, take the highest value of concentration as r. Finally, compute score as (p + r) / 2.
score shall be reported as 4.97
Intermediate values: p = 0.46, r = 9.472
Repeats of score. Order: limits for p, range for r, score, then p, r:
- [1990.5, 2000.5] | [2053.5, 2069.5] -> 5.05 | 0.39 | 9.708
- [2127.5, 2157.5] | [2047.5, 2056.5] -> 5.19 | 0.89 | 9.499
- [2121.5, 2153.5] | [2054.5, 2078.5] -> 5.34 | 0.98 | 9.708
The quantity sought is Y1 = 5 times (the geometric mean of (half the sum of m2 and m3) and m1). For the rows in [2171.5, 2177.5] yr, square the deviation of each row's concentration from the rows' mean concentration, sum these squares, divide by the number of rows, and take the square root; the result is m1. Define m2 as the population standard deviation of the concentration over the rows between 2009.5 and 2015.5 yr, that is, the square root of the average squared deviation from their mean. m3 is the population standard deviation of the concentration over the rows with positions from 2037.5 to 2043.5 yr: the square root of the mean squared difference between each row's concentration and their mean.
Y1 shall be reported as 1.8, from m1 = 0.38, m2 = 0.305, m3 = 0.35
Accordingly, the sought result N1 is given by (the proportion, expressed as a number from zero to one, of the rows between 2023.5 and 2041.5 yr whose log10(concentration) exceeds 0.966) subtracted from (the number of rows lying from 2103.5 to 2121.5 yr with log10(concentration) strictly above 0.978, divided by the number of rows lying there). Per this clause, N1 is 0.33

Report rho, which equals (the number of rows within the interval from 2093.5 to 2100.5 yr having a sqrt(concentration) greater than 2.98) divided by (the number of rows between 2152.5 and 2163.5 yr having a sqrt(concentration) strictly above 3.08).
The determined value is 0.1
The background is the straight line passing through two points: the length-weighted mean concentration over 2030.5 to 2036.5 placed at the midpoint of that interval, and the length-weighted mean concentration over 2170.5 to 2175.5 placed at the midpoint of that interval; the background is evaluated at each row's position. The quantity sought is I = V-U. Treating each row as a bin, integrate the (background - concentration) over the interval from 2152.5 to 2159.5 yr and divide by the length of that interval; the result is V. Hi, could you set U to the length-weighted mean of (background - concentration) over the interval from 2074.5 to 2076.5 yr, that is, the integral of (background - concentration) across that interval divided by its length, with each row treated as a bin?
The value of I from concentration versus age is -0.4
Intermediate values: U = -0.40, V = -0.83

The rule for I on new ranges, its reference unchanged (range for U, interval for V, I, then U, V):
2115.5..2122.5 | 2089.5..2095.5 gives 1.7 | -1.86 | -0.16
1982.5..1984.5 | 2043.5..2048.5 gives 0.7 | -1.29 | -0.63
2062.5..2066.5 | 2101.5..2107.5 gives -0.1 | -0.38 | -0.48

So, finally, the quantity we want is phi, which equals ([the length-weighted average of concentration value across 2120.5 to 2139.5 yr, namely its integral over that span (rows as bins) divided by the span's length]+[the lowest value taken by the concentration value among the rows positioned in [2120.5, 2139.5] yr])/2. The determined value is 10.4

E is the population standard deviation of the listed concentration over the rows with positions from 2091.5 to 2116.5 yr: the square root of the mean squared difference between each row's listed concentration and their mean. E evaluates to 0.50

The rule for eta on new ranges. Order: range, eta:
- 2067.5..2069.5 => 9.10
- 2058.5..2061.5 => 9.27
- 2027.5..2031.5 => 8.70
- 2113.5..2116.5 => 9.68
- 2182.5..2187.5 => 8.51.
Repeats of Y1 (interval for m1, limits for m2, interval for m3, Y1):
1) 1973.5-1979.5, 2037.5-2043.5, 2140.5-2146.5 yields 2.5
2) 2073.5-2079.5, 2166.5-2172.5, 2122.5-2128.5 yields 2.2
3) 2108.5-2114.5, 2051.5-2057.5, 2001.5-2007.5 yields 1.6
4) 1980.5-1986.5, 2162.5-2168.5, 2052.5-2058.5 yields 1.9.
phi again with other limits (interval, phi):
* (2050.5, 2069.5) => 8.8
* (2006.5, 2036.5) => 8.5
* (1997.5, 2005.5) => 8.9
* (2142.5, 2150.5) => 9.6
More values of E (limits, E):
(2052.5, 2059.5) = 0.12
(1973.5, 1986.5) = 0.70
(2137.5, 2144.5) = 0.57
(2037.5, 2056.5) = 0.34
